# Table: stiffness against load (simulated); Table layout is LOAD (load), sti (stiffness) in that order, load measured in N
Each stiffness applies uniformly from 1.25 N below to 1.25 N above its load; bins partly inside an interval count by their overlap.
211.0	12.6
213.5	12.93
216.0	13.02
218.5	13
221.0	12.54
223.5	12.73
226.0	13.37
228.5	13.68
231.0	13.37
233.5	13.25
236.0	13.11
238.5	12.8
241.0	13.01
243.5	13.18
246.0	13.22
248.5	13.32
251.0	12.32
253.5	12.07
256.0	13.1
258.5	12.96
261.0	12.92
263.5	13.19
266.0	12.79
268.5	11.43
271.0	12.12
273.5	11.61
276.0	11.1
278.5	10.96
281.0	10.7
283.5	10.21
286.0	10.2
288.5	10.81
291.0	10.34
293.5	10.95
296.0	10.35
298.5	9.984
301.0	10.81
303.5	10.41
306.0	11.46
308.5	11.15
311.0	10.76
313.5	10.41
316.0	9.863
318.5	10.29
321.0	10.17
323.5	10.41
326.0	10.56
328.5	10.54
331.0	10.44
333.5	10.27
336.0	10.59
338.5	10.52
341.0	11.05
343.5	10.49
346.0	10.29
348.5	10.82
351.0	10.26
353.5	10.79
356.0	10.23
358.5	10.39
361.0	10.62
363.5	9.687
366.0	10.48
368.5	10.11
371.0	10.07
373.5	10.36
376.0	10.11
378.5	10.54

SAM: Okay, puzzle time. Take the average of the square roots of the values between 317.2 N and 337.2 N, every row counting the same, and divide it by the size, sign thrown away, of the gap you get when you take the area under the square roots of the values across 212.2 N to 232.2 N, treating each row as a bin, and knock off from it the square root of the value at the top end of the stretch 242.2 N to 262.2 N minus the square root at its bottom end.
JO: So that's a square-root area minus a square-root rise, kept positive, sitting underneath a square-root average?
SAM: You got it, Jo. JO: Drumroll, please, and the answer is 0.0446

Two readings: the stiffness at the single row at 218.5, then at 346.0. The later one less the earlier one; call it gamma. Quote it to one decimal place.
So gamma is -2.7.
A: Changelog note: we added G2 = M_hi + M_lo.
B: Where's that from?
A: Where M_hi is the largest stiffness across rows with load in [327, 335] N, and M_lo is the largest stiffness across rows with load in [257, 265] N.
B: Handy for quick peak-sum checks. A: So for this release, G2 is 23.7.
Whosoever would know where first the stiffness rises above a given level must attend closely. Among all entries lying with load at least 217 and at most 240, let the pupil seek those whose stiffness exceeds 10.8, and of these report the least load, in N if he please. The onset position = 218.5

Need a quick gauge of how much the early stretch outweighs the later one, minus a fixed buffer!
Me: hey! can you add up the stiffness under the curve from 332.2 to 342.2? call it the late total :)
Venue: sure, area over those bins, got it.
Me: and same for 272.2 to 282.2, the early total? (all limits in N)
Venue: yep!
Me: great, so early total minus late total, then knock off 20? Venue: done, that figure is -15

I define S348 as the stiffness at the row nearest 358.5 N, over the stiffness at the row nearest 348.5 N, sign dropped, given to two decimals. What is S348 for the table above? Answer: 0.96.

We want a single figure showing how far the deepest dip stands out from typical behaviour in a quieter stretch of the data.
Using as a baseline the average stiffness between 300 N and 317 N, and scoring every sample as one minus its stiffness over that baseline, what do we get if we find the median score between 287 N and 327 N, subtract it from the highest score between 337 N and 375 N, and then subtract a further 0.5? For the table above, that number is -0.43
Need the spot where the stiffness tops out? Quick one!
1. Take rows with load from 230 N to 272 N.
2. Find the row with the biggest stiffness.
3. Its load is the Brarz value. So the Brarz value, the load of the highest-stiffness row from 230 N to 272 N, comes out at 231.0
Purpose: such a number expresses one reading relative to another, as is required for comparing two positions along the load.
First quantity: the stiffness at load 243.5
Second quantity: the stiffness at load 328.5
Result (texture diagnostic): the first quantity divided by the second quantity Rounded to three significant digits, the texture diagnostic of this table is 1.25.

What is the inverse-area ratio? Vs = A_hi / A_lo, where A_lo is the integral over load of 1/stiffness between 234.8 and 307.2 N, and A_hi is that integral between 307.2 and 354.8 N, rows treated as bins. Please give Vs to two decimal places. 0.73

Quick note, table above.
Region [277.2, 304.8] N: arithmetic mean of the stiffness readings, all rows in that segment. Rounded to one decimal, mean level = 10.5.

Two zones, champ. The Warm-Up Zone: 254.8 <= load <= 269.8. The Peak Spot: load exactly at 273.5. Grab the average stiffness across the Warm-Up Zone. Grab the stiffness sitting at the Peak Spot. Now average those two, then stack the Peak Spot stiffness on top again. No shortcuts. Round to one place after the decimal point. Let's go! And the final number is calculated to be 23.8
